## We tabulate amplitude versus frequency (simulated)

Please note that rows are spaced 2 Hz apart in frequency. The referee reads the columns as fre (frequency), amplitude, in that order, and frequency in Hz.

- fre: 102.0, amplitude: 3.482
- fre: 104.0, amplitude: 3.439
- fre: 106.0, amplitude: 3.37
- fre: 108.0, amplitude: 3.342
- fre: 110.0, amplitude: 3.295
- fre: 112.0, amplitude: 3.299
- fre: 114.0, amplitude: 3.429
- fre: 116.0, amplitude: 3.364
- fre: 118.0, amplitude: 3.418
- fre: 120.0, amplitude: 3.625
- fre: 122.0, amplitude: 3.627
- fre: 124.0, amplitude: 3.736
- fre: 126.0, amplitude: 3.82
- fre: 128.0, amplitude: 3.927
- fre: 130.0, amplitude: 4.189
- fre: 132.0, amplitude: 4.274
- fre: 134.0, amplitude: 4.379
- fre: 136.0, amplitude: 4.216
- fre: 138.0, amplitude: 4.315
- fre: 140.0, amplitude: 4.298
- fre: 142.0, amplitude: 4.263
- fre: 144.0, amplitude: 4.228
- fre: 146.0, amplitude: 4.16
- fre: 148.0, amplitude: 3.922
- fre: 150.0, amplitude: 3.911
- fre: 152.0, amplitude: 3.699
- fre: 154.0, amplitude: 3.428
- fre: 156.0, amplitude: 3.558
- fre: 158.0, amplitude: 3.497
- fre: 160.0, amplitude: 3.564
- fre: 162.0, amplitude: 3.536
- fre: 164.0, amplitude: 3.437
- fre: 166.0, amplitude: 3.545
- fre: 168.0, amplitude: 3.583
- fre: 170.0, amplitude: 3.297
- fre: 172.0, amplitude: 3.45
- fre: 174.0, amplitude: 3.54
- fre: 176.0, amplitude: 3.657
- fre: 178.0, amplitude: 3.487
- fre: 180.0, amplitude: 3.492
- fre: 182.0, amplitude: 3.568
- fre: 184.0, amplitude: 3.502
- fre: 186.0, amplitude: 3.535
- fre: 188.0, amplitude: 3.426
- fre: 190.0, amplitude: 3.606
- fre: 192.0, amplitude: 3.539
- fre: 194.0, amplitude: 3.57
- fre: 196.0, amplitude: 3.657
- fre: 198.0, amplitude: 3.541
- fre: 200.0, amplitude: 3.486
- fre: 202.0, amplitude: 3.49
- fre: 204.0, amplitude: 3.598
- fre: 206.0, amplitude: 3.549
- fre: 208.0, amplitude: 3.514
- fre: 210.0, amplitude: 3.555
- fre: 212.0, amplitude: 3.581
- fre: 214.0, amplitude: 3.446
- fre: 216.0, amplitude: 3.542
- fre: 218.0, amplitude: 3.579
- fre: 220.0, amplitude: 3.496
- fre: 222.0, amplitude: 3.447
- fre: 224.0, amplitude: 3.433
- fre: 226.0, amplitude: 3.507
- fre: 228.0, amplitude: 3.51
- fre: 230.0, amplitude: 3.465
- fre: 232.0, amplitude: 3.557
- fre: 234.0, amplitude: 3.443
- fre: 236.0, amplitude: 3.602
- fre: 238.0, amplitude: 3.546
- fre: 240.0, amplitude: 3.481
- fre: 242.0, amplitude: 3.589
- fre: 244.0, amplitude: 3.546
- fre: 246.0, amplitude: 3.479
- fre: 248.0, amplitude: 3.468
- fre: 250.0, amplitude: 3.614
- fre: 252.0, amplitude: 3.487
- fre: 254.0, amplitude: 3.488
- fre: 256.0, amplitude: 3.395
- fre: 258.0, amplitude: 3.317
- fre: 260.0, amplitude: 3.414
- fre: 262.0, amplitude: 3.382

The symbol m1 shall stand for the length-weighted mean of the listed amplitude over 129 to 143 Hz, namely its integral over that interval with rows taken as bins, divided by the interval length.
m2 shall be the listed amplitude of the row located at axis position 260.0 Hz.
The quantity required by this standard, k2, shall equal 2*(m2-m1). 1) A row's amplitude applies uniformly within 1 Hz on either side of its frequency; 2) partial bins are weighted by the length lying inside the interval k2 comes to -1.72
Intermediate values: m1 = 4.28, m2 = 3.414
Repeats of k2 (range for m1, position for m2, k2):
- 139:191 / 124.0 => 0.15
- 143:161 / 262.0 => -0.78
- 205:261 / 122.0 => 0.25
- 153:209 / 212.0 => 0.12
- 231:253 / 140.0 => 1.54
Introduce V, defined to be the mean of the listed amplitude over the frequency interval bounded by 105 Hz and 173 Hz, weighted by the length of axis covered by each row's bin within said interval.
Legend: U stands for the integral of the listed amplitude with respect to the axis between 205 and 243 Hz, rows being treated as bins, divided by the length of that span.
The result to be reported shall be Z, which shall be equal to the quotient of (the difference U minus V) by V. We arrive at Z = -0.06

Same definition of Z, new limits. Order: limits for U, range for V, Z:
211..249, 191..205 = -0.01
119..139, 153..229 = 0.14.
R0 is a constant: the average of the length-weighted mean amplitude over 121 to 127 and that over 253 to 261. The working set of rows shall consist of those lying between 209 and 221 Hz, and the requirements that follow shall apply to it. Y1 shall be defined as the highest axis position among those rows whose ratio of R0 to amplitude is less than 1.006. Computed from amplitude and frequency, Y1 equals 218.0 Hz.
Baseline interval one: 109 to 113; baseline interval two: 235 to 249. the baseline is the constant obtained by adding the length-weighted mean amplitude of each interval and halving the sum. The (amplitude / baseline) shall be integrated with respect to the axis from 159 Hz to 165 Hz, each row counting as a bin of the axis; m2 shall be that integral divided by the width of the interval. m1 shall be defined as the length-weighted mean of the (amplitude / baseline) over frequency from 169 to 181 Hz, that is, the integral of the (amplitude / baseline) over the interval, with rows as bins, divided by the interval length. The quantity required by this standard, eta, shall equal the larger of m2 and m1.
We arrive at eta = 1.03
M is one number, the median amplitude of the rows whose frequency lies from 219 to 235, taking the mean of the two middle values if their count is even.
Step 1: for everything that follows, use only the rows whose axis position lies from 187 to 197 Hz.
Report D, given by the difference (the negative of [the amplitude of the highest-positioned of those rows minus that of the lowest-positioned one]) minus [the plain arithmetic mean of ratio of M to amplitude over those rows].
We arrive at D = -1.21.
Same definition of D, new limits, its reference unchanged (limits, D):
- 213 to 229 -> -1.06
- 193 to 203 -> -0.90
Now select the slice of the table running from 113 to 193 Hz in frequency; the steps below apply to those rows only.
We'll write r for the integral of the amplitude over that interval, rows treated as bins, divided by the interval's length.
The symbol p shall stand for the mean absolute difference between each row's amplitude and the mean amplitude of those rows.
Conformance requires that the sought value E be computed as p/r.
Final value 0.073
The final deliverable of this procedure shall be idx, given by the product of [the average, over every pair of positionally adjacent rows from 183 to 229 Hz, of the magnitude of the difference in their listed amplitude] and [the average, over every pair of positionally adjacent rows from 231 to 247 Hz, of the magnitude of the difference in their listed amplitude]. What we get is 0.0057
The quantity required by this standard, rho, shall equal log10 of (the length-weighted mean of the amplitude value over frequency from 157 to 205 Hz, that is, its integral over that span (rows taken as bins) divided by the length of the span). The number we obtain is 0.547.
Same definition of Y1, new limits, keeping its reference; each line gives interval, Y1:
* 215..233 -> 232.0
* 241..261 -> 250.0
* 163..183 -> 182.0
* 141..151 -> 150.0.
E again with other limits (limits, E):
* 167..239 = 0.016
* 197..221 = 0.011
